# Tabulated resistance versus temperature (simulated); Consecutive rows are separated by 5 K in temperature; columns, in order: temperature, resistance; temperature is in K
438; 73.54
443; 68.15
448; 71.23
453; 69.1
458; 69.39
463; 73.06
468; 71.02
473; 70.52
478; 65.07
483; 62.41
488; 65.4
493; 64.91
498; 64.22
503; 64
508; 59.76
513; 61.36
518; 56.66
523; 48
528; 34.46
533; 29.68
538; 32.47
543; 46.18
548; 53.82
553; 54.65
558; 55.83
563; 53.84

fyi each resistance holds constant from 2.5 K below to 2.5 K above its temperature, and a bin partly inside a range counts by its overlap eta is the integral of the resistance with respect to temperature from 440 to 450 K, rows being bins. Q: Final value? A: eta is 698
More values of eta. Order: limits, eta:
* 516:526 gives 512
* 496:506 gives 639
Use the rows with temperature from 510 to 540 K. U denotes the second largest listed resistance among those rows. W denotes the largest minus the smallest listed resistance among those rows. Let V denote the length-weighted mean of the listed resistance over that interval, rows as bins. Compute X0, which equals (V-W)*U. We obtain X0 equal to 711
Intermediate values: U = 56.66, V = 44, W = 32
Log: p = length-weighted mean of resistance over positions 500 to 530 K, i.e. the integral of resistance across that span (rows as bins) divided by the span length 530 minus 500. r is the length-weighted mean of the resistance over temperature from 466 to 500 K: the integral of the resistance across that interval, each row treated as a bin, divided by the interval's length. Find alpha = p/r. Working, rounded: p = 55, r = 66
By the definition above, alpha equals 0.8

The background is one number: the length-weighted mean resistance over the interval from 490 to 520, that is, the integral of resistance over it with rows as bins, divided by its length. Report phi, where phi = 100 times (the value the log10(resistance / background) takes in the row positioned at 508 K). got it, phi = -1.6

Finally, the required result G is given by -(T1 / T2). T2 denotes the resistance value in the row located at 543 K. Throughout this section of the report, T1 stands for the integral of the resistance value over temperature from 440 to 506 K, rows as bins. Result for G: -97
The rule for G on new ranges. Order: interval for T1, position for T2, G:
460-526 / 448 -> -59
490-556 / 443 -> -50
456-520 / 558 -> -75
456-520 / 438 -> -57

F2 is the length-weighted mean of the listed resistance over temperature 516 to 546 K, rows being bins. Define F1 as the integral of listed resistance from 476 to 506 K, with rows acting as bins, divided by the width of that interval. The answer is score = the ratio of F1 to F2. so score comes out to 1.6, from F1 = 64.2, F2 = 41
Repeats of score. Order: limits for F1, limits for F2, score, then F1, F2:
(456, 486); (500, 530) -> 1.3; 68.5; 55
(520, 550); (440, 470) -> 0.6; 40.8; 70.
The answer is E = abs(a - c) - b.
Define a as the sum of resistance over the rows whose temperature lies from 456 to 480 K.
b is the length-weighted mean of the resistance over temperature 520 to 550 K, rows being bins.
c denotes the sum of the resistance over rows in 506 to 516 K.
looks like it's 187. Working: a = 349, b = 41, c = 121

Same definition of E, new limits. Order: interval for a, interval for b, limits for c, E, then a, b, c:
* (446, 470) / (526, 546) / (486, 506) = 59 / 354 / 36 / 259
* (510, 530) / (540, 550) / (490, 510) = 3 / 200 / 49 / 253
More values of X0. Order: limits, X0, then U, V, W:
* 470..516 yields 3493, 65.4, 64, 11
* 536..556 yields 1355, 53.82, 47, 22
